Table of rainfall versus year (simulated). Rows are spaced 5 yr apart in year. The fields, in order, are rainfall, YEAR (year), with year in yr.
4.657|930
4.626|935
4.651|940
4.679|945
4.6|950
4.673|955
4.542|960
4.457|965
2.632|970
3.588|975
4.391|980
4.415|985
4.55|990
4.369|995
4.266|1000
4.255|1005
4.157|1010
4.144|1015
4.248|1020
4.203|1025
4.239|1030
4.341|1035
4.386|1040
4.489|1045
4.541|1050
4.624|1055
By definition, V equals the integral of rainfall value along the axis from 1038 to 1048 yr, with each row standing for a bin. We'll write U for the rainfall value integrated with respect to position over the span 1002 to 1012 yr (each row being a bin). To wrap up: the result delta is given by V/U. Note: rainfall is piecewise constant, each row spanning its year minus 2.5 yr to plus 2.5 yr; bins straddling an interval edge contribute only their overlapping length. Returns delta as 1.06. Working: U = 42.1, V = 44.5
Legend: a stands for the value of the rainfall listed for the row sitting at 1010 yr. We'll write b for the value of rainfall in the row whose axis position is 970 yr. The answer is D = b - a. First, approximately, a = 4.157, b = 2.632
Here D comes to -1.5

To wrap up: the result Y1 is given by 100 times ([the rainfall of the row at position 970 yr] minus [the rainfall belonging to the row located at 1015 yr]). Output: -151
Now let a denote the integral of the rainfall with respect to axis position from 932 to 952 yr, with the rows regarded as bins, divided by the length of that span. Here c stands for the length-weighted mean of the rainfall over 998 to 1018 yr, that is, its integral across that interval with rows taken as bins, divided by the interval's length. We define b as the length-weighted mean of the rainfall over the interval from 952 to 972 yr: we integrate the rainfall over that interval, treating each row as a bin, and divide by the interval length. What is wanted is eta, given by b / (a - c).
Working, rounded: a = 4.6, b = 4.13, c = 4.2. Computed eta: 9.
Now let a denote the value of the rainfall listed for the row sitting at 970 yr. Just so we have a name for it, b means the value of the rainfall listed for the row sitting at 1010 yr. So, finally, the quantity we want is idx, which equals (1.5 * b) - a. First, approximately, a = 2.632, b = 4.157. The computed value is 3.60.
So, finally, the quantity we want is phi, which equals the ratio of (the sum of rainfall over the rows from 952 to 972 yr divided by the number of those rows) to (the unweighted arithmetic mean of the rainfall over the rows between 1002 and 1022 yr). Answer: 0.97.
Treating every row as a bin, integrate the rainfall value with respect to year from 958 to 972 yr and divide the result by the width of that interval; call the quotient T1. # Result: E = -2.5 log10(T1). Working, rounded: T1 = 3.90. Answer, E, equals -1.48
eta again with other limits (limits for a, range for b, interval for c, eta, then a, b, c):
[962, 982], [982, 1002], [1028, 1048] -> -7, 3.8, 4.40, 4.4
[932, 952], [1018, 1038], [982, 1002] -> 18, 4.6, 4.26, 4.4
